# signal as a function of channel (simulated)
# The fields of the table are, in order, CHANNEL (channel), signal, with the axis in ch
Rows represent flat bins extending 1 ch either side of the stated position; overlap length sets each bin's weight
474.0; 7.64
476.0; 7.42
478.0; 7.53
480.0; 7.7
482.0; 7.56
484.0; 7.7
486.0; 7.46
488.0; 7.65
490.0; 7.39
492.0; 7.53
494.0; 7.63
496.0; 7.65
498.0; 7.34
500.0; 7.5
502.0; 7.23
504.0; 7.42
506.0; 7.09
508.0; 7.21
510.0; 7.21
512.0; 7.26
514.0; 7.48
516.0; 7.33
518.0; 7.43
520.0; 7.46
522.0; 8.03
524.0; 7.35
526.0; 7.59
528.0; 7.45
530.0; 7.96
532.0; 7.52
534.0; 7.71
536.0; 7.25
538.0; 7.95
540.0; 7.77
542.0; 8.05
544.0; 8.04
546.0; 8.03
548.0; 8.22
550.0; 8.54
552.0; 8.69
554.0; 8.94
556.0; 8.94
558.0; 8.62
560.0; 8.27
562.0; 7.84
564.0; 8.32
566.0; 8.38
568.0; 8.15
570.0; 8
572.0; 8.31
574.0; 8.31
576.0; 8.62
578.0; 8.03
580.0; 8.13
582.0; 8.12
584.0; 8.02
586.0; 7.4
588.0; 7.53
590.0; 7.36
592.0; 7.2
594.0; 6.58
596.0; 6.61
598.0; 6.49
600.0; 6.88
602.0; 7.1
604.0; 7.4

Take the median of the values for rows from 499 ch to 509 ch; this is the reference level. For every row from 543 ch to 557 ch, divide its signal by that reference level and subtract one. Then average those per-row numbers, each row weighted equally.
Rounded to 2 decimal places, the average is 0.17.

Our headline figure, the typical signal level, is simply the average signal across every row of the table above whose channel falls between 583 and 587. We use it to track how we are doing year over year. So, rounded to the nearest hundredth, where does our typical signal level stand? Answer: 7.71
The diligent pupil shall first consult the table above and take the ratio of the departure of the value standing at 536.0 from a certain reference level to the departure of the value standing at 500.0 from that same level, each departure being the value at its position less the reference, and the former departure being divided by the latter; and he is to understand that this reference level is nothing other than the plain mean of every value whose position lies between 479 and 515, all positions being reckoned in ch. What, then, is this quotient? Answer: -3.5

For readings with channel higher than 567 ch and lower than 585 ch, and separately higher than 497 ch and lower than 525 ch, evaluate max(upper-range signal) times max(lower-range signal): 69.2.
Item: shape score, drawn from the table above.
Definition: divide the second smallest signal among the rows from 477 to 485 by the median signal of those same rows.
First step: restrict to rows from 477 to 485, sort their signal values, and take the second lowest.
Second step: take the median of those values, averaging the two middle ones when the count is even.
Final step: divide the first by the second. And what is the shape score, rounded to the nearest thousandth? 0.991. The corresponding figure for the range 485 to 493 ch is 0.995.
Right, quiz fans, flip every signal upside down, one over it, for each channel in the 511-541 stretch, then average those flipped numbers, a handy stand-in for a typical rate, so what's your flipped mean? 0.132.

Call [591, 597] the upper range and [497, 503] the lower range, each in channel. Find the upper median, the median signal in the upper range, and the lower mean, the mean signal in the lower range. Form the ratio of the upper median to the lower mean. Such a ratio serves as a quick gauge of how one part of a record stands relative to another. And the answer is 0.90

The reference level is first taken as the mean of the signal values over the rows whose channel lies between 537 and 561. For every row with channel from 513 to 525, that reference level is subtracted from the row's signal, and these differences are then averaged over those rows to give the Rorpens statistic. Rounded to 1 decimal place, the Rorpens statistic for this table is -0.8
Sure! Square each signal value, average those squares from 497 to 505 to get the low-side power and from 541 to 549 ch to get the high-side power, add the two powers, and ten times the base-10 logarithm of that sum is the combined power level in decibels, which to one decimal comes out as 20.8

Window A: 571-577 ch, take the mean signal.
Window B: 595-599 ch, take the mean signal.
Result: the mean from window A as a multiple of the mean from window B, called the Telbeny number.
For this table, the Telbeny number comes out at 1.28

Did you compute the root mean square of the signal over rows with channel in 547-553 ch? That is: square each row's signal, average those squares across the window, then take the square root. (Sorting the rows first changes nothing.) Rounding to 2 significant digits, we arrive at 8.5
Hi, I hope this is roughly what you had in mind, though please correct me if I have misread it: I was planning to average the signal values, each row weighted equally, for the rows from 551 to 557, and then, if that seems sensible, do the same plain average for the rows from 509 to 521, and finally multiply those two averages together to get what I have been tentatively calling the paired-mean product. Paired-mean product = 65.2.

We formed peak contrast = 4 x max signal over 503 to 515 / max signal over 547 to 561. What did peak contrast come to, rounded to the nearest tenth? 3.3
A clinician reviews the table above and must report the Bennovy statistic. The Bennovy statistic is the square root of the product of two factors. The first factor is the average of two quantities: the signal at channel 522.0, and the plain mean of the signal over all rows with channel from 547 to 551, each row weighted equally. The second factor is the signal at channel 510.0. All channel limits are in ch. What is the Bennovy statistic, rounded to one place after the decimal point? 7.7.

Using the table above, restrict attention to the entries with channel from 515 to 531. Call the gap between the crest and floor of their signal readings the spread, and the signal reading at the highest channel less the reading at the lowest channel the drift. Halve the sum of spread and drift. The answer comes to 0.7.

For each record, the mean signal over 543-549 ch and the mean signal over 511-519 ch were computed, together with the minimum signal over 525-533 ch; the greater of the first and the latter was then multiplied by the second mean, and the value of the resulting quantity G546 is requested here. 59.7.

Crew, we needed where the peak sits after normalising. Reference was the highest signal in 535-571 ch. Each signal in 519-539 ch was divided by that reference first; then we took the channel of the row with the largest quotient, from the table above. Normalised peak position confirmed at 522.0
